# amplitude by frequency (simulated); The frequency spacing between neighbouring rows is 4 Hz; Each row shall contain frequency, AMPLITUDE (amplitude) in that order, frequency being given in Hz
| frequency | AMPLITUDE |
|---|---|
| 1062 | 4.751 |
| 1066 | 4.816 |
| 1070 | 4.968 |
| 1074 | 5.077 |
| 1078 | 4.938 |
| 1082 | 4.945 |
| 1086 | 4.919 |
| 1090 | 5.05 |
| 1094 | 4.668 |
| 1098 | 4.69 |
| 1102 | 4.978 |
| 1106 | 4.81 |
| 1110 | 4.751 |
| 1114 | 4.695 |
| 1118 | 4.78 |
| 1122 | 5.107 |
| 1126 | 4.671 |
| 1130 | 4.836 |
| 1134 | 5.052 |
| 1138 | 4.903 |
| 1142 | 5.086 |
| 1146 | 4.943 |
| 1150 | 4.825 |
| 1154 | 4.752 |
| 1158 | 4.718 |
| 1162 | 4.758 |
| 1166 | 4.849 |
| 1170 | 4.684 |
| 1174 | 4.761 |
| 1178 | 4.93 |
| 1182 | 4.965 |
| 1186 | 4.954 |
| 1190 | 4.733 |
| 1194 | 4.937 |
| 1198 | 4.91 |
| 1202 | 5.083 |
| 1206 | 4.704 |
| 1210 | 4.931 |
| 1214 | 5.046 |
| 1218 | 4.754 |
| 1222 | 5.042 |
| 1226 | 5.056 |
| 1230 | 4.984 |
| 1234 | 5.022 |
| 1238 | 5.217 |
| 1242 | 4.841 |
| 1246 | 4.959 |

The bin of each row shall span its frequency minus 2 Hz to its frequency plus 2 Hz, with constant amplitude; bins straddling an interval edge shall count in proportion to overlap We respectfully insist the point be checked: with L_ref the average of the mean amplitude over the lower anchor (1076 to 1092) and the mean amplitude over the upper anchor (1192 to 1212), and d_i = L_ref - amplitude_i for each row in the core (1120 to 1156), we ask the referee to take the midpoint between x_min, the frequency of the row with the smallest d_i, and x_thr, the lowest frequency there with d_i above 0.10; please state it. 1124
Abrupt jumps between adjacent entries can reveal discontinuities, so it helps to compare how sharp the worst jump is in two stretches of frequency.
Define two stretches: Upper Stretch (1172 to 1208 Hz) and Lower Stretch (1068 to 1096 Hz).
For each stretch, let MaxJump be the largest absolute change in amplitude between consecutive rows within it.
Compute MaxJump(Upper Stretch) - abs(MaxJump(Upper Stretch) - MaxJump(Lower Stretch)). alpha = 0.4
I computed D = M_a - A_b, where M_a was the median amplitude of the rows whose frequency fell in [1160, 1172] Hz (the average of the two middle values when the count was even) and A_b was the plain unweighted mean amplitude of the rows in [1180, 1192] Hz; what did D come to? -0.126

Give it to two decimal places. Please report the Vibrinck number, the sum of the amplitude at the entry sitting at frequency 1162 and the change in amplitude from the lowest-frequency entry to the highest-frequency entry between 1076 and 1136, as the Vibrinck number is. 4.87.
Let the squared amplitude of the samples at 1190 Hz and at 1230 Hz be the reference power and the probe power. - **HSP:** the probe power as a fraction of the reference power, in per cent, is 111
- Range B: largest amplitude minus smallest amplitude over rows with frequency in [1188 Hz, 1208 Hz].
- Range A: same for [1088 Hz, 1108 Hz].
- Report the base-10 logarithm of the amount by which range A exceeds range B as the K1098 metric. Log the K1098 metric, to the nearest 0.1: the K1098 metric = -2.5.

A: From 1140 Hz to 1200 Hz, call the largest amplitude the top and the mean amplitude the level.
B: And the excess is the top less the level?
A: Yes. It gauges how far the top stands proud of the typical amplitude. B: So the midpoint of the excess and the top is 2.66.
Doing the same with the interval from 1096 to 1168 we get 2.68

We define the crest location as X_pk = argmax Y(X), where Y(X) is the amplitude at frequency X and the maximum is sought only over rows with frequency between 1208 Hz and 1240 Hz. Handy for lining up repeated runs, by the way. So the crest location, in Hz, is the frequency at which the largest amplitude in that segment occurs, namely 1238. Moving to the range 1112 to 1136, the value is 1122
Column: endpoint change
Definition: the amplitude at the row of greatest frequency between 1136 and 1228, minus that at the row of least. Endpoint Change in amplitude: 0.15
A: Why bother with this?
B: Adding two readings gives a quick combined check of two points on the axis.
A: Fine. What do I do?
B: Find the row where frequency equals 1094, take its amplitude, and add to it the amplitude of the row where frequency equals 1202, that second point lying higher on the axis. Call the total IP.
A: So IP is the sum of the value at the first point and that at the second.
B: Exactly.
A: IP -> 9.8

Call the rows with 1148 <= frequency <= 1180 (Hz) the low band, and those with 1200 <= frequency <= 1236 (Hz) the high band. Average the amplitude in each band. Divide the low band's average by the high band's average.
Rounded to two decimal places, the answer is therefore 0.97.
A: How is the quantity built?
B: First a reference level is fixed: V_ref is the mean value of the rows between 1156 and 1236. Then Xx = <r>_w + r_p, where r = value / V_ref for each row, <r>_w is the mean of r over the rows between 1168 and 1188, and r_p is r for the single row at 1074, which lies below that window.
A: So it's 2.03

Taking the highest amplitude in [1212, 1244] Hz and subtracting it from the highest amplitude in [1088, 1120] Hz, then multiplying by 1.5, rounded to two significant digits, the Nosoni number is -0.25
